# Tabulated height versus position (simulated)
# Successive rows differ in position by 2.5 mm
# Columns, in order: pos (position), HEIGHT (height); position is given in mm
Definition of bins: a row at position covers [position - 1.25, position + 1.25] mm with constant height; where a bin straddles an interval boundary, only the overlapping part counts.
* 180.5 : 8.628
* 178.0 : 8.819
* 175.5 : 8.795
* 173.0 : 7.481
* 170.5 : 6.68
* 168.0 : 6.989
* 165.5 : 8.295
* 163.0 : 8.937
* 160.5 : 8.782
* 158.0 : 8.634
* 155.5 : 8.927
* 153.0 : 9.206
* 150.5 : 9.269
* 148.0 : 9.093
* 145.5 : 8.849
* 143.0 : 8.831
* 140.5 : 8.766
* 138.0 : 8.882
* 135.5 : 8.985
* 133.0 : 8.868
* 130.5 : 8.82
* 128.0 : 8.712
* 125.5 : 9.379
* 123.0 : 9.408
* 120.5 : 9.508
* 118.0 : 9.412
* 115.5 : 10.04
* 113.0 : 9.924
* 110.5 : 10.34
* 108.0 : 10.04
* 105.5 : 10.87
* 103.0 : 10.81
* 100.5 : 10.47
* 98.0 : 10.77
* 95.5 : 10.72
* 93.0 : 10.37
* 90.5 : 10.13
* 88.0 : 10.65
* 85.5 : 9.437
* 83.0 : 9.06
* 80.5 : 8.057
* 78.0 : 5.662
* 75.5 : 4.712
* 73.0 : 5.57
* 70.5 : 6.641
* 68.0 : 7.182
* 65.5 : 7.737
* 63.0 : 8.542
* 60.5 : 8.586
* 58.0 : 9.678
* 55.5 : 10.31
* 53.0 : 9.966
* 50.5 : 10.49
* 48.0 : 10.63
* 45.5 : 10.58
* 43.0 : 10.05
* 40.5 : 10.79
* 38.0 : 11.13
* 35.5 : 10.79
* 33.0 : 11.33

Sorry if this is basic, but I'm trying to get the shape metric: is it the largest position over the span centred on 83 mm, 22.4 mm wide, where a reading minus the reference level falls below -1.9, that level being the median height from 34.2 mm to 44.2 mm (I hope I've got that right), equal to 80.5 mm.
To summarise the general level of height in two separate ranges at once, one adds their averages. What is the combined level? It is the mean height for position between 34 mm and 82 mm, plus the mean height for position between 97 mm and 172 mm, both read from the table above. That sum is 18.0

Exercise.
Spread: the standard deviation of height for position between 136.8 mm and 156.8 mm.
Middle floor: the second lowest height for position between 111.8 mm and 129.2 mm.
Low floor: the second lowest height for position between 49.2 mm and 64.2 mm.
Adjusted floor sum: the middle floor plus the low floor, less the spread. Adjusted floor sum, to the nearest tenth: 17.8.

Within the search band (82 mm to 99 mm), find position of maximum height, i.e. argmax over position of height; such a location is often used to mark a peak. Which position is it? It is 98.0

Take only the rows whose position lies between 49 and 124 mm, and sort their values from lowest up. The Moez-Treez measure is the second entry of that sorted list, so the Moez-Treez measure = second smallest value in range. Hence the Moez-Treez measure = 5.57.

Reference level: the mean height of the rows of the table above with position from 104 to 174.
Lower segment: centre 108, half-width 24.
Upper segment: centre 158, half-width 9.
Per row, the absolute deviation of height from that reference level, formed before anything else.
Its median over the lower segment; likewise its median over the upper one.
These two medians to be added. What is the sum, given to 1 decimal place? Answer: 1.3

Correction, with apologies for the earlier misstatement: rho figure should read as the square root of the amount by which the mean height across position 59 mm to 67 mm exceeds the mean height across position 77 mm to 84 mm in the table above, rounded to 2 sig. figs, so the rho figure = 0.83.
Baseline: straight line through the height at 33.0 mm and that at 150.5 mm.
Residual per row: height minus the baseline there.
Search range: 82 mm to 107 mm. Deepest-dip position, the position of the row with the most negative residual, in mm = 83.0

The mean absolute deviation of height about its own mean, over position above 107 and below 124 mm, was 0.32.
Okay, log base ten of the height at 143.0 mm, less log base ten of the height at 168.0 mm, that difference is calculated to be 0.10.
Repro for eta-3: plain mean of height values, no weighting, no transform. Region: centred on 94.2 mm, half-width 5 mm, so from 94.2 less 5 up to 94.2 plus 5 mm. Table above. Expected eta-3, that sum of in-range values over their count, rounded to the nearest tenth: 10.5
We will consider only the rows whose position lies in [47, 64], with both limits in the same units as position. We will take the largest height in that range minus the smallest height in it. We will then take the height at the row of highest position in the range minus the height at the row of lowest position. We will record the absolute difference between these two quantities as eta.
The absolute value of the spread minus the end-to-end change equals 4.2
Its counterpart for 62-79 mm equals 6.7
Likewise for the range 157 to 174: 3.4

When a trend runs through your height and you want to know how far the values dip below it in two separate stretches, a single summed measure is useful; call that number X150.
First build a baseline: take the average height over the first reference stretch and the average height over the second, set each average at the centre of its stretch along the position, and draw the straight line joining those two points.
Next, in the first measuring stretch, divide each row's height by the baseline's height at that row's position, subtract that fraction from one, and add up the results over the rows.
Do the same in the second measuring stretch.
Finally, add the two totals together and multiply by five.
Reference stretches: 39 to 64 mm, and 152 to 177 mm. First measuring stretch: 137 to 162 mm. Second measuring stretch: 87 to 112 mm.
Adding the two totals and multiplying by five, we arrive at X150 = -9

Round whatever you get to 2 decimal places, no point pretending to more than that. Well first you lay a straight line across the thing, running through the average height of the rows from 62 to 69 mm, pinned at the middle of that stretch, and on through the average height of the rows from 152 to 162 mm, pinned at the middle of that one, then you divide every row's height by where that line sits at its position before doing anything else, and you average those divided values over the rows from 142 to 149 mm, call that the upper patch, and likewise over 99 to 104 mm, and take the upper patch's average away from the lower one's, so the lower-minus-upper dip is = 0.27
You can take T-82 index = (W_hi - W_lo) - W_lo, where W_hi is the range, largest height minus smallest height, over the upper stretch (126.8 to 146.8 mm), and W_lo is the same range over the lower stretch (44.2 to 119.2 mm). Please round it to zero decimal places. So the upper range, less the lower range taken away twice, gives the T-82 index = -12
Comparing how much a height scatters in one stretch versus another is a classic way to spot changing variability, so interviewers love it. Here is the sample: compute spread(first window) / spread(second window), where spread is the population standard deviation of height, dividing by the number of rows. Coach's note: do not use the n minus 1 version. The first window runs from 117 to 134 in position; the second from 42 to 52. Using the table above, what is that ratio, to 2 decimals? 1.37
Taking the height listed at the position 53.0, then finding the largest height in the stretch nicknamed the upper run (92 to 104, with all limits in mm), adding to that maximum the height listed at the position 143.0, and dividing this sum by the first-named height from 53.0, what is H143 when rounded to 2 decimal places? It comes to 1.97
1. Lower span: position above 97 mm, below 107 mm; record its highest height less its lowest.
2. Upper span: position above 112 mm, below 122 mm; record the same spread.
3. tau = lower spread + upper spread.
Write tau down 1.0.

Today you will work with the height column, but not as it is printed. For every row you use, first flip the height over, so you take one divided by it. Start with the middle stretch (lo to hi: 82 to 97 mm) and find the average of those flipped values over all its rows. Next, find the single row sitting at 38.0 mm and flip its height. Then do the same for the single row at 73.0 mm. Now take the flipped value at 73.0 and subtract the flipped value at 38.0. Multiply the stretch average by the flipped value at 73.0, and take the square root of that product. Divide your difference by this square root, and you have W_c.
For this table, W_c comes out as 0.67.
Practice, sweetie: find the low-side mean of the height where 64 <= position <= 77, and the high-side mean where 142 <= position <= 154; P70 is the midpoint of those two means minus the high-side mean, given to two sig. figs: -1.3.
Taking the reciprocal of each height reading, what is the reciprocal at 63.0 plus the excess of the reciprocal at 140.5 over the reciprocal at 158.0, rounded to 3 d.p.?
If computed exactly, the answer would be 0.115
